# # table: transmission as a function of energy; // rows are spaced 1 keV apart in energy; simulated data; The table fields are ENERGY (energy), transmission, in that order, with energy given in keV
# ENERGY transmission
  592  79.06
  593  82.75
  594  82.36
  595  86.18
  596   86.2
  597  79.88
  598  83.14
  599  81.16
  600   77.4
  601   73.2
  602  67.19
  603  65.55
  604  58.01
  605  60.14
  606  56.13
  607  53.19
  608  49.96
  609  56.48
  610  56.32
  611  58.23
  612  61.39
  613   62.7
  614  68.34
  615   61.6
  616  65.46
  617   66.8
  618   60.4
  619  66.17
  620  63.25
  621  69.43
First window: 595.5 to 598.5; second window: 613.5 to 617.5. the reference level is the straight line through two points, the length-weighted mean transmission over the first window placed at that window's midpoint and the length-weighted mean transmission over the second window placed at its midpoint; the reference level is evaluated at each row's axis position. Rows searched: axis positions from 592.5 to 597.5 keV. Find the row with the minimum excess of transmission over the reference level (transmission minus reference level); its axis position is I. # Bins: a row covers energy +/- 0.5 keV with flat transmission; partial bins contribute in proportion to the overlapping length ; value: 593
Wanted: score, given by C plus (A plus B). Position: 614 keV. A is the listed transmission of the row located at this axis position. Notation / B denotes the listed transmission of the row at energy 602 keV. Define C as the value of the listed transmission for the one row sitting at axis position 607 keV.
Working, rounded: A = 68.34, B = 67.19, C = 53.19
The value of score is 189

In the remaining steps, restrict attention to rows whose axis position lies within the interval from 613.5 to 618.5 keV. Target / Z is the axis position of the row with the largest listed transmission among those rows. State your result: 614 keV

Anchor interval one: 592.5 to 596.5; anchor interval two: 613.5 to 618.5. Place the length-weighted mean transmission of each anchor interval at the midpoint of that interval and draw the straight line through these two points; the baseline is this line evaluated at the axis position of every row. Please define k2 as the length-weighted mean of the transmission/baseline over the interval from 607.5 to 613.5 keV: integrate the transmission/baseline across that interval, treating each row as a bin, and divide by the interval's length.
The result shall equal 0.83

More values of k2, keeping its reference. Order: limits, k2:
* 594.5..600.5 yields 1.01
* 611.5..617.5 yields 0.98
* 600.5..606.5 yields 0.83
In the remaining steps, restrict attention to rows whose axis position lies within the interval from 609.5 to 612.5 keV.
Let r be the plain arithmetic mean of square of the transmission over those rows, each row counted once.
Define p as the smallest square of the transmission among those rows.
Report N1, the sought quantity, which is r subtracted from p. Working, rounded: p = 3172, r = 3444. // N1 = -272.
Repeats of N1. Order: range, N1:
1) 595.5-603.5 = -1637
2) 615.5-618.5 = -484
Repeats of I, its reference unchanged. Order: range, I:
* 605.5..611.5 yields 608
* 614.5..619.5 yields 615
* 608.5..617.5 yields 609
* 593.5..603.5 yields 603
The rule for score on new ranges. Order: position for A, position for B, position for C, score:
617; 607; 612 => 181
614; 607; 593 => 204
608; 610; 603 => 172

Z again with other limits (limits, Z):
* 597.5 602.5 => 598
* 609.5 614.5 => 614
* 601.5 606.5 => 602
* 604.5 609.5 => 605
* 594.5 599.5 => 596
